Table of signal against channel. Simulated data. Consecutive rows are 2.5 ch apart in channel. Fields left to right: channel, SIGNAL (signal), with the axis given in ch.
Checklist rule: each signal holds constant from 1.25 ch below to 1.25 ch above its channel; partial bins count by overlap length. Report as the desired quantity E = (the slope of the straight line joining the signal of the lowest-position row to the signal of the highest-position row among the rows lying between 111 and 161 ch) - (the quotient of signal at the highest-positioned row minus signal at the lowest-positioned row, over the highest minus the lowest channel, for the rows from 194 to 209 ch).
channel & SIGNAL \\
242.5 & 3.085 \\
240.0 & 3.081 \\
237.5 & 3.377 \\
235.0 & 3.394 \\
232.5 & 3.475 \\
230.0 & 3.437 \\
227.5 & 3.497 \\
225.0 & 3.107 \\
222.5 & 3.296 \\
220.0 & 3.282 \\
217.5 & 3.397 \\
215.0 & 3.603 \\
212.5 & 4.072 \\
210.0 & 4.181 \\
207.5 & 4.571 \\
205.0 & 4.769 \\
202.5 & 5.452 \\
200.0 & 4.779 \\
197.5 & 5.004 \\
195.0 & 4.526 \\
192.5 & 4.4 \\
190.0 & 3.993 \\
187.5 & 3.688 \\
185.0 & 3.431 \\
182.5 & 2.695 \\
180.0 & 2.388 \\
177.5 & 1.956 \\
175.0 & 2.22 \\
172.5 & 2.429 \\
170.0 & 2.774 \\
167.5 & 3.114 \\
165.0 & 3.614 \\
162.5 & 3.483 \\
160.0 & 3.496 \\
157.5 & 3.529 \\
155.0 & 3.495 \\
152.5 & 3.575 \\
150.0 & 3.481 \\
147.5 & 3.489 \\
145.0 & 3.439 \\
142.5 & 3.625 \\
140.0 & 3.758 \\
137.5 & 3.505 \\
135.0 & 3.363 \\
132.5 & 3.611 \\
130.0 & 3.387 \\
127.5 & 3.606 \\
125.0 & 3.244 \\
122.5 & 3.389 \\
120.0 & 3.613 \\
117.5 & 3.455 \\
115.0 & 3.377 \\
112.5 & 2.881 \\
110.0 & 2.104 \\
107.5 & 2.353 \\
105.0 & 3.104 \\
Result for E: 0.01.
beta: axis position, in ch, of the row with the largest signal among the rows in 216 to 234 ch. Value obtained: 227.5 ch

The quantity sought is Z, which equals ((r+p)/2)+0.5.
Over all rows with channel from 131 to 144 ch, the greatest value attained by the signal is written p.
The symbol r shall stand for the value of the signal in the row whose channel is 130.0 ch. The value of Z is 4.07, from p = 3.758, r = 3.387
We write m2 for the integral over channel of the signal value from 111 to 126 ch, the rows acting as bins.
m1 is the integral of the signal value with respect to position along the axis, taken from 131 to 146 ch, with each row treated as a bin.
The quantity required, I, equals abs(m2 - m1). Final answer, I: 4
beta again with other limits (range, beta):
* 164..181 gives 165.0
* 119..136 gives 120.0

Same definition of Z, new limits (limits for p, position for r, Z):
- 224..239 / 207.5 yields 4.53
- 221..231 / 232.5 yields 3.99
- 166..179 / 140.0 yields 3.94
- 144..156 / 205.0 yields 4.67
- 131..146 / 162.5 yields 4.12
